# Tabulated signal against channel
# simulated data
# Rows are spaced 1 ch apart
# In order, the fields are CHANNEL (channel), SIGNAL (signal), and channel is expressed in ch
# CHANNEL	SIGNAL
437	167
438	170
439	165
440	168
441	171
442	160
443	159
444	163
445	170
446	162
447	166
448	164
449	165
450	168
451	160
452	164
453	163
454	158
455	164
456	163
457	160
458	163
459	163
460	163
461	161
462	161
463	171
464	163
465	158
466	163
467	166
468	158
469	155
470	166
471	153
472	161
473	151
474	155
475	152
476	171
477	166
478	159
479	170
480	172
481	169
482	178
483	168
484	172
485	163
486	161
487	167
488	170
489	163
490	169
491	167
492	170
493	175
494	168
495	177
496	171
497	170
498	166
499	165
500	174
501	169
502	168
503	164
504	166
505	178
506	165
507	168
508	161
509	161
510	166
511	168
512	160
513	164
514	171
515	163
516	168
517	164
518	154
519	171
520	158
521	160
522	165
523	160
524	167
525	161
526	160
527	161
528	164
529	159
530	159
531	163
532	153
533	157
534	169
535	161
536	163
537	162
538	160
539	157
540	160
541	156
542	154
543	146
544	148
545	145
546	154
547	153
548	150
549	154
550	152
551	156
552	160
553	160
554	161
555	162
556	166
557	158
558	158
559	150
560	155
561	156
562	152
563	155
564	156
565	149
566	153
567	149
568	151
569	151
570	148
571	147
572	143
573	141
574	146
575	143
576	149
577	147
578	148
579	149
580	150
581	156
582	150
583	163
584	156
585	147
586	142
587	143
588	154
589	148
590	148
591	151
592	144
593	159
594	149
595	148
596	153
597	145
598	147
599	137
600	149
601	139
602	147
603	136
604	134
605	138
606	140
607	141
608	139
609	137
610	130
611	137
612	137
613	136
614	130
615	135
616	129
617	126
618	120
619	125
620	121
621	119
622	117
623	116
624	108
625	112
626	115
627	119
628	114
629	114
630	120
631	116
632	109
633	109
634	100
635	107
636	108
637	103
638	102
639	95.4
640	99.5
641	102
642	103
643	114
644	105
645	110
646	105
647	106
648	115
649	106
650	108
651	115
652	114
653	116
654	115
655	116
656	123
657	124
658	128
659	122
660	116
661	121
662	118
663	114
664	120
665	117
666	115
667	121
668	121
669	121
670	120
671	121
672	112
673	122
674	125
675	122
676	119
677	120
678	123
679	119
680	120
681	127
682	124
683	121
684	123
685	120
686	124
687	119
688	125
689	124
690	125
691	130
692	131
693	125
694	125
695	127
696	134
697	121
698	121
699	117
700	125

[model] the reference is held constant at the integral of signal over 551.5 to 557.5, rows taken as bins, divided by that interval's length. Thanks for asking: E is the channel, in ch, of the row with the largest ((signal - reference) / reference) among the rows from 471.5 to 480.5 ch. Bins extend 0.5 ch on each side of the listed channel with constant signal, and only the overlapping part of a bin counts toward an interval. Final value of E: 480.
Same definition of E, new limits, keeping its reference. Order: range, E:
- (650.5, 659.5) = 658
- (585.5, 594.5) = 593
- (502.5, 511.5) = 505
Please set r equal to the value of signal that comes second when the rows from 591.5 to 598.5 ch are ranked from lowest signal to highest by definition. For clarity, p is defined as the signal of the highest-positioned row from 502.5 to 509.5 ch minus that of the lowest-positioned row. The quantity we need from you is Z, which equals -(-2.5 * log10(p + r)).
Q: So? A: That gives 5.38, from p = -3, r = 145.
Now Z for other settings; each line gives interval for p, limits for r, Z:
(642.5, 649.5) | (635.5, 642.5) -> 4.90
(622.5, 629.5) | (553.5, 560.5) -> 5.46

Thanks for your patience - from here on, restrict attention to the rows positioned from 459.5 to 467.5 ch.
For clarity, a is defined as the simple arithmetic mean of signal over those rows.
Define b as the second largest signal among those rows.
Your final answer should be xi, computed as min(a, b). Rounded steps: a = 163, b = 166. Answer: 163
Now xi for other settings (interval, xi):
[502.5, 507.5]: 168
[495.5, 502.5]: 169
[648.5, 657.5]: 115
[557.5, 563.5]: 154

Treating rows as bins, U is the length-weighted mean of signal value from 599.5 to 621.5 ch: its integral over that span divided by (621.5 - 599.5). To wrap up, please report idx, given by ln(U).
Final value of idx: 4.90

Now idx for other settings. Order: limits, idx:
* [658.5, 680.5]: 4.78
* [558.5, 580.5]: 5.01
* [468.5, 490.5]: 5.10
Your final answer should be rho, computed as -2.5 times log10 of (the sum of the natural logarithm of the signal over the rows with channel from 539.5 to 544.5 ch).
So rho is -3.501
